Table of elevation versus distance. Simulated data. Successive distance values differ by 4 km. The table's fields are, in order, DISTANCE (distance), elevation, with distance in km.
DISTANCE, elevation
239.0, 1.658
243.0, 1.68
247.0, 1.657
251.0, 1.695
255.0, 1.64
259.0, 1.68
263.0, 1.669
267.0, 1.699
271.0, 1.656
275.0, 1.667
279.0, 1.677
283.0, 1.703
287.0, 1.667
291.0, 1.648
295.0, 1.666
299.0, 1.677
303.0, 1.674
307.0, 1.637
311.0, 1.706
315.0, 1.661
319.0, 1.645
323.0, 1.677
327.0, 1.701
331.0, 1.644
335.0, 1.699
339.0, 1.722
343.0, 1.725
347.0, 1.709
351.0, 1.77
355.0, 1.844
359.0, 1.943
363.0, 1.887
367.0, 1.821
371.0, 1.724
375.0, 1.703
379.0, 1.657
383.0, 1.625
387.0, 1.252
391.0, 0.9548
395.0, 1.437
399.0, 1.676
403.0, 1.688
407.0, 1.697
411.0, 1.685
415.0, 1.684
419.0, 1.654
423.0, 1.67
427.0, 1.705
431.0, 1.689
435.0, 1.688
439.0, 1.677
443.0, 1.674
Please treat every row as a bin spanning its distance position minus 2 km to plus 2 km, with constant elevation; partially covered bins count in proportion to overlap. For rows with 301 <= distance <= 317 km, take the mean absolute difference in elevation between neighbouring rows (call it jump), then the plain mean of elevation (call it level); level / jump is 33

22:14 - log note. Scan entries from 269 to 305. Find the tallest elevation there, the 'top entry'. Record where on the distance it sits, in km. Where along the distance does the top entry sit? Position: 283.0 km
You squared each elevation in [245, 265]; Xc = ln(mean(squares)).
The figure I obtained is 1.02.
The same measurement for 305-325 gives 1.02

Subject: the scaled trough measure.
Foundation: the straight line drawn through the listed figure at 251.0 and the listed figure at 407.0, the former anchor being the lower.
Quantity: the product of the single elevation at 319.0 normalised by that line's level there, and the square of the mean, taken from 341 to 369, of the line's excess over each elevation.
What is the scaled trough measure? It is 0.013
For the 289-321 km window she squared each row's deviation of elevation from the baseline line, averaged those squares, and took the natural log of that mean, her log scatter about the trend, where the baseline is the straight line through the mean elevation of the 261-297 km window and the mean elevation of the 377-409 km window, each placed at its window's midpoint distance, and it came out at -6.4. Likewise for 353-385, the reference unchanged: -2.7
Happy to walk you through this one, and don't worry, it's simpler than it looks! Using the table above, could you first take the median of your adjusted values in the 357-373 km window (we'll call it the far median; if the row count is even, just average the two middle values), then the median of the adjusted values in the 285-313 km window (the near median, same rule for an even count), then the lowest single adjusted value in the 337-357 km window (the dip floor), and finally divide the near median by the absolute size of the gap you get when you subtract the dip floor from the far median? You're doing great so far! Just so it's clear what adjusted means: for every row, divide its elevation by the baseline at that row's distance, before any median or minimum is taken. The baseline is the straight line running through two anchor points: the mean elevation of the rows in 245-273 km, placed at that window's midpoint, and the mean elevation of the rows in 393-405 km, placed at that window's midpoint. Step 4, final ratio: 10.6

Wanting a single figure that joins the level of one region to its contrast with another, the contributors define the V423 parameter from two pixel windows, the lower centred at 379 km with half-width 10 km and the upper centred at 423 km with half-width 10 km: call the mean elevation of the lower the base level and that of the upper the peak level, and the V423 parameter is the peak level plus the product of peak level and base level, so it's 4.4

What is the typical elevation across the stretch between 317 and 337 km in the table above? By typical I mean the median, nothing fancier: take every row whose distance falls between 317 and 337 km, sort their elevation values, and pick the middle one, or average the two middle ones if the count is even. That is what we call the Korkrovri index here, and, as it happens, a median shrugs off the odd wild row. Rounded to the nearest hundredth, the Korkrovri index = 1.68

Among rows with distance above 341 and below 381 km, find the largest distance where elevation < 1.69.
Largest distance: 379.0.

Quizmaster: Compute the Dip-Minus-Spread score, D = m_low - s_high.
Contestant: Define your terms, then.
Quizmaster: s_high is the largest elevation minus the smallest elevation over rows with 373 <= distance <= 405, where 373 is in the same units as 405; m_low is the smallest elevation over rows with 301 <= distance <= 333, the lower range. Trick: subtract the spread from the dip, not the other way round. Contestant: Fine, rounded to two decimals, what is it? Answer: 0.89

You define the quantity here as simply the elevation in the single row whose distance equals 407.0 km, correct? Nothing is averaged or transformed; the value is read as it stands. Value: 1.697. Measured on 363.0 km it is 1.887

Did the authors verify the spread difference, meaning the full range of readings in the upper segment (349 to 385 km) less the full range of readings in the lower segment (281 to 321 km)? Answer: 0.2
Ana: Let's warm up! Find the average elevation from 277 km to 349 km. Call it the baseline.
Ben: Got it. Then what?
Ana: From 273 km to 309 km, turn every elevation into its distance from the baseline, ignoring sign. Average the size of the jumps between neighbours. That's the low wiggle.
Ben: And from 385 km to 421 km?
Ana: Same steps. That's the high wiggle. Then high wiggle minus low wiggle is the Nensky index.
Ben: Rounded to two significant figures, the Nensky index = 0.12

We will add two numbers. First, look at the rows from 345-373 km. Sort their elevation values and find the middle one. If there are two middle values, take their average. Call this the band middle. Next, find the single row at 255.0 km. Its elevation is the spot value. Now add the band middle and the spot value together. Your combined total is 3.46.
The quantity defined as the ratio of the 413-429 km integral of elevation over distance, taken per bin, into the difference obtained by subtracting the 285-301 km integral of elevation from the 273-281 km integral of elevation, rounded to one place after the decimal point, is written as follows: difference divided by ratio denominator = -0.5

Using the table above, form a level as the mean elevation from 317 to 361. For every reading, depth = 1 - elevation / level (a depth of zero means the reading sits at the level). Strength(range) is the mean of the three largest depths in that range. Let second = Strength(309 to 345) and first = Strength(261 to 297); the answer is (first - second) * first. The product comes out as 0.000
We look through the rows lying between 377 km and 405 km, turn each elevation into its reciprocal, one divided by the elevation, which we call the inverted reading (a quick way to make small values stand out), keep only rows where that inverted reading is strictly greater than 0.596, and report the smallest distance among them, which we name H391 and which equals 379.0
